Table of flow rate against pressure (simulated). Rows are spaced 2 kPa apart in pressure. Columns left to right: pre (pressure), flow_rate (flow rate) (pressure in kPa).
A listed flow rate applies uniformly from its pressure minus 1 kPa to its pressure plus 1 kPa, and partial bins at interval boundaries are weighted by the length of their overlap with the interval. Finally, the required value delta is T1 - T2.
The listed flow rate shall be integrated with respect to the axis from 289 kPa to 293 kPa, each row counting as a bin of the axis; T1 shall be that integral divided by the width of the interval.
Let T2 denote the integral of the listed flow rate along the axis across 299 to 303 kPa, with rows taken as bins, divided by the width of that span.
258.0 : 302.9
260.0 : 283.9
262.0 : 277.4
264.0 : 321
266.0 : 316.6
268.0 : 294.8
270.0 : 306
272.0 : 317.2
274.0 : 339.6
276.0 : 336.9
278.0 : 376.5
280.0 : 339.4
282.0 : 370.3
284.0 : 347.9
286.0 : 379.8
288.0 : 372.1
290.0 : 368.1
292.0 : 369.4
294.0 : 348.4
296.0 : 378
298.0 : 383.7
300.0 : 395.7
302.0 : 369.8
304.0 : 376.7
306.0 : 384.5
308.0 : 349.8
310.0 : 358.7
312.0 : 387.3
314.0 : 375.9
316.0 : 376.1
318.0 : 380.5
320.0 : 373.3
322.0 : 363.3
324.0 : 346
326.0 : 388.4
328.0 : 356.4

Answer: -14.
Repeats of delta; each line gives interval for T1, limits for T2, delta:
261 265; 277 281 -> -59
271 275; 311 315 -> -53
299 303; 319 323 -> 14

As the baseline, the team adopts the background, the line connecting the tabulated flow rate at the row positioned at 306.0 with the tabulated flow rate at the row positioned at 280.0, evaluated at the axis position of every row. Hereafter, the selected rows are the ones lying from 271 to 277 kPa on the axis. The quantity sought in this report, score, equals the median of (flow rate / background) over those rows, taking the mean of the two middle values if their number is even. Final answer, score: 1.01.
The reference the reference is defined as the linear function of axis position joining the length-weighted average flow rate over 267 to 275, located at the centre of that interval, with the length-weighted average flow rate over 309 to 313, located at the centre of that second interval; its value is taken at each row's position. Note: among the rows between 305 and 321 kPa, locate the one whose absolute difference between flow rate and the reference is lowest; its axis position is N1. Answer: 314.0 kPa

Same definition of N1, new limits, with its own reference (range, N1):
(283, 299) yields 294.0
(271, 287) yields 272.0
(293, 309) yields 294.0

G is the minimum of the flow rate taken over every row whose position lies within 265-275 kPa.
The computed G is 294.8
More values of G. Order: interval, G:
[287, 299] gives 348.4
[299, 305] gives 369.8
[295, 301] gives 378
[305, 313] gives 349.8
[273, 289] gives 336.9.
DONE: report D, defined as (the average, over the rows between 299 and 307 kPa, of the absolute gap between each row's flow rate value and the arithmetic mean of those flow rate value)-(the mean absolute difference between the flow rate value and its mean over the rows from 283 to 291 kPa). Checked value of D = -1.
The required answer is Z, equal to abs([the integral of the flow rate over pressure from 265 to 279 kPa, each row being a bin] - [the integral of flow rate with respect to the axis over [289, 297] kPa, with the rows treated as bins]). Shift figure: 1647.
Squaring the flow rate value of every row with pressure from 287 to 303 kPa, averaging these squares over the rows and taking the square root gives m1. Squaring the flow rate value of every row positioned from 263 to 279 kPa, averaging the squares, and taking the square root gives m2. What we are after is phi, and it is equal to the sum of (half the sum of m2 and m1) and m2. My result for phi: 677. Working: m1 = 373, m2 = 327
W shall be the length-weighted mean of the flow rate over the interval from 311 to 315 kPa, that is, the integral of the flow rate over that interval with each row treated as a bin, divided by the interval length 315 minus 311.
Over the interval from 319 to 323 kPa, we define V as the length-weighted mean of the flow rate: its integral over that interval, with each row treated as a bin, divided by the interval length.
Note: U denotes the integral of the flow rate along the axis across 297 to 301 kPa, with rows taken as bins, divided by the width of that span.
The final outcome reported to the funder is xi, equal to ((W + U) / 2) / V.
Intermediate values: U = 390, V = 368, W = 382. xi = 1.05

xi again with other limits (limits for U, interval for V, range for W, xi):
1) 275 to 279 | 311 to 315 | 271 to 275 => 0.90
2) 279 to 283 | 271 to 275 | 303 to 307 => 1.12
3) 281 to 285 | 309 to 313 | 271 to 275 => 0.92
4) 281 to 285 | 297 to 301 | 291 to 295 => 0.92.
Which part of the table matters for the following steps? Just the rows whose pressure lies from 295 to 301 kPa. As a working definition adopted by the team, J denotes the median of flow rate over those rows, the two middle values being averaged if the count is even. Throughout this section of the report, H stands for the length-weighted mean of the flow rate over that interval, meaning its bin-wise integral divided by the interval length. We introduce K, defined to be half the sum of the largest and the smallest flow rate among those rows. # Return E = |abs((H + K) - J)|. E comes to 389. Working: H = 386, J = 384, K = 387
